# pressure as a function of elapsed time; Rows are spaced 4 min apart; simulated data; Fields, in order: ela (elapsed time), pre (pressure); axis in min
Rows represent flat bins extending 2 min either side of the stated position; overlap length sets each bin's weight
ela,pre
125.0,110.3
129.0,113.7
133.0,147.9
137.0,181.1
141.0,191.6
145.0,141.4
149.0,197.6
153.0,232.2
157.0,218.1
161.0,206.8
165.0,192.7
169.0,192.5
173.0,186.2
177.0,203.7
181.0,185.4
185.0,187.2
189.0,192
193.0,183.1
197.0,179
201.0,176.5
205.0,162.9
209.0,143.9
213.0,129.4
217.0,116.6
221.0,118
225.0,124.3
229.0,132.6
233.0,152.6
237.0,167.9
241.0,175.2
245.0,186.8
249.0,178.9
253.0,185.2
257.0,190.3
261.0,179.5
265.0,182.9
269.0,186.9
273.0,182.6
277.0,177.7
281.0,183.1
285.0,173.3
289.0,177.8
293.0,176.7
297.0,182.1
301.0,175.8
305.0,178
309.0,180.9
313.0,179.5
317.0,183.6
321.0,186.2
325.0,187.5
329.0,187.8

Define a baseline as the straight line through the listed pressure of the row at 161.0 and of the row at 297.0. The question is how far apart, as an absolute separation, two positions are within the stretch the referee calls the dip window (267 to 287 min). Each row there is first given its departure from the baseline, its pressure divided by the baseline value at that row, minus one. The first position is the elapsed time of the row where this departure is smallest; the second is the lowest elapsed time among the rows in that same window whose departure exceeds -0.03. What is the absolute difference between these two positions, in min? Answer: 16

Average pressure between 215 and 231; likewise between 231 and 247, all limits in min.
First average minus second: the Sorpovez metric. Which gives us -48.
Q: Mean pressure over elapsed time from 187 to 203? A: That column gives 183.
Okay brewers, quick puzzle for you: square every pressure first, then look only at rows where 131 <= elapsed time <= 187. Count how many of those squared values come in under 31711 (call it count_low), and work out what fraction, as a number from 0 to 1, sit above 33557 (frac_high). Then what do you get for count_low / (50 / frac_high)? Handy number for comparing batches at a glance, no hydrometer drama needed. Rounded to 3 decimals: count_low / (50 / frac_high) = 0.031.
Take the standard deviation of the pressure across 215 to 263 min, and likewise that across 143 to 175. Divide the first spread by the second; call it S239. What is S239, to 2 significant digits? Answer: 1.1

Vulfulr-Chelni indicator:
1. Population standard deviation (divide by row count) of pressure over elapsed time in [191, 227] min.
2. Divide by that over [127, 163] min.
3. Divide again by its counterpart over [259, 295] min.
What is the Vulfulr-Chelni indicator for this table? 0.18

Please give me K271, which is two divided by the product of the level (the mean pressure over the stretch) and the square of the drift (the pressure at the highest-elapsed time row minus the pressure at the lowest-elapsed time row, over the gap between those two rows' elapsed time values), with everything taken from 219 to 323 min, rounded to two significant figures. 0.025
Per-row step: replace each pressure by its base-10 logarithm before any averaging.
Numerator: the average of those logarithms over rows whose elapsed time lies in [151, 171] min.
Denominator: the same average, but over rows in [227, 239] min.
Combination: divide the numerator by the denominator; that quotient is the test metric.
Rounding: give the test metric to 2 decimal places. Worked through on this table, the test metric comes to 1.06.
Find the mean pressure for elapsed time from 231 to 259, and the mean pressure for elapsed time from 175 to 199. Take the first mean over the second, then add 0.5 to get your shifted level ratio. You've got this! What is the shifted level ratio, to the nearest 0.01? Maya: 1.44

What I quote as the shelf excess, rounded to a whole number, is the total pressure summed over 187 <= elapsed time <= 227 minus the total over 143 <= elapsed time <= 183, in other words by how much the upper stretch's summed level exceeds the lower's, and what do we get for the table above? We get -431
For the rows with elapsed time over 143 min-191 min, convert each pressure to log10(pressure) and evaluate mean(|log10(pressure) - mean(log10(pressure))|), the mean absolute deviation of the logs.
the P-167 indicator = 0.03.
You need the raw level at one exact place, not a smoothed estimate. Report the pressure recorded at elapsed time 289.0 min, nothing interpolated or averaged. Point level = 177.8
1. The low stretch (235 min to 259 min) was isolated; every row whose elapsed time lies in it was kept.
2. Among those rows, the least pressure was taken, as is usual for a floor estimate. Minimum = 167.9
